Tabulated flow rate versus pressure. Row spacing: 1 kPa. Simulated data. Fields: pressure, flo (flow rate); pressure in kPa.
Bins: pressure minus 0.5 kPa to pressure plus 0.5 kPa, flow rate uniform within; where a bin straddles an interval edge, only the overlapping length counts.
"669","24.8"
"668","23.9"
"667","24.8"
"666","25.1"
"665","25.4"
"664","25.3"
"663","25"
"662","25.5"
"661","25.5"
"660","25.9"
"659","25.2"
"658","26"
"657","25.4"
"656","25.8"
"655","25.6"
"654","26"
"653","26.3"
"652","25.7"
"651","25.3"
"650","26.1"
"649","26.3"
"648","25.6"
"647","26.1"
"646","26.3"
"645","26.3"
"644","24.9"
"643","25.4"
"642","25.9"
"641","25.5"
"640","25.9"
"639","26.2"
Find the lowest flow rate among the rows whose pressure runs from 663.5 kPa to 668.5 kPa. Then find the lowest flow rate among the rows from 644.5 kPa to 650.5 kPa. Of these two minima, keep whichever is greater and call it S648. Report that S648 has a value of 25.6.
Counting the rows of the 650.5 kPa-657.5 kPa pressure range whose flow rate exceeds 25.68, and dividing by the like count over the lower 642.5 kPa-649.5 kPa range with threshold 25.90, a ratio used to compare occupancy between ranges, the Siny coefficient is 1.0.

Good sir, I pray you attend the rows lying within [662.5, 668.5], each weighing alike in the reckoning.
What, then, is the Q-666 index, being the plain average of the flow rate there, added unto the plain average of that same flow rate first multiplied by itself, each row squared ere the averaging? 646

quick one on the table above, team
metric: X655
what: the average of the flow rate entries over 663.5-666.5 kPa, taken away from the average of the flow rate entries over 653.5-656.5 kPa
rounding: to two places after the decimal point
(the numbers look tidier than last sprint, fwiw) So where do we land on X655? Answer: 0.53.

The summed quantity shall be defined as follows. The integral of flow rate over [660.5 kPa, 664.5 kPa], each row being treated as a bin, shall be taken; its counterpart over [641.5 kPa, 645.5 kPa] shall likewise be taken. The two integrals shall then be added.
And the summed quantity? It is 203.8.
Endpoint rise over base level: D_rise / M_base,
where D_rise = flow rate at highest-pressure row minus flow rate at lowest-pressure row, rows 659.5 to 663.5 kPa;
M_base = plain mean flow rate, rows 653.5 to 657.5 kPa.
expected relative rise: -0.035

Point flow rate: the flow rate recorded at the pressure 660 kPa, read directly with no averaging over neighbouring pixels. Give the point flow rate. 25.9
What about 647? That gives 26.1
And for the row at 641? 25.5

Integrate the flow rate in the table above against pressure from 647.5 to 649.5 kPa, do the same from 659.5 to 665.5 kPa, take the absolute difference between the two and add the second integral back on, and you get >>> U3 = 253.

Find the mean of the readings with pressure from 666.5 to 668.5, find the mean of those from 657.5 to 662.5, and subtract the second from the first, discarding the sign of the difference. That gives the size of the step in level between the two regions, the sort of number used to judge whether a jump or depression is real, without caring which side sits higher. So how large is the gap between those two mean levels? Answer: 1.27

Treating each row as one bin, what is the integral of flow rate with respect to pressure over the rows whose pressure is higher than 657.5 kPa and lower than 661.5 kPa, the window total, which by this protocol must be 103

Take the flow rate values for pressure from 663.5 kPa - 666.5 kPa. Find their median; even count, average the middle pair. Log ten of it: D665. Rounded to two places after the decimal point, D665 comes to 1.40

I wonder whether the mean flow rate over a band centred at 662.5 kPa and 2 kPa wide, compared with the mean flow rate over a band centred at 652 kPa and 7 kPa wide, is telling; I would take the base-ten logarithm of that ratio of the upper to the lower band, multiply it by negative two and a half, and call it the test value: 0.028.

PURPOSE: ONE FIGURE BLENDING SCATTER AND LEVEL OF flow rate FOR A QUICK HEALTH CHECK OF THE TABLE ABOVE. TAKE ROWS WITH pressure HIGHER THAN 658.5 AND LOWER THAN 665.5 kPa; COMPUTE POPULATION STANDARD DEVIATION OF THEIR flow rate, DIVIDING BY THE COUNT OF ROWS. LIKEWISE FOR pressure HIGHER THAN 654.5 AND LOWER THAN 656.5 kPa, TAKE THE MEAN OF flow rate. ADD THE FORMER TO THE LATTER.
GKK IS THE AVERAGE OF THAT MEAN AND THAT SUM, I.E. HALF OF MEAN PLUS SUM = 25.8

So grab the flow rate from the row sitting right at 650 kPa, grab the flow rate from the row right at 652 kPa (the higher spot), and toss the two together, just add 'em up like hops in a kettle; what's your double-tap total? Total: 51.80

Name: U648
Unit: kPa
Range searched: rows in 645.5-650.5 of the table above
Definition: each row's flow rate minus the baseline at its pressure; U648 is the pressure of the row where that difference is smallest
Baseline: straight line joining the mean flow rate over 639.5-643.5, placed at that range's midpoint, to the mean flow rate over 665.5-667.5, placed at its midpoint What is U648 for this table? 648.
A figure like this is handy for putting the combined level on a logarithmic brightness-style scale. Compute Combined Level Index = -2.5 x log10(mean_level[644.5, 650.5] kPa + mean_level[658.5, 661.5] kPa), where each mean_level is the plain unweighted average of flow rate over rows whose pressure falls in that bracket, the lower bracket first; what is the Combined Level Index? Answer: -4.283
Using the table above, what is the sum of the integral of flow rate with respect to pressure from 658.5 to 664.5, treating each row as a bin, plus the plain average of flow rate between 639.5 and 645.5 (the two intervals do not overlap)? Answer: 178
